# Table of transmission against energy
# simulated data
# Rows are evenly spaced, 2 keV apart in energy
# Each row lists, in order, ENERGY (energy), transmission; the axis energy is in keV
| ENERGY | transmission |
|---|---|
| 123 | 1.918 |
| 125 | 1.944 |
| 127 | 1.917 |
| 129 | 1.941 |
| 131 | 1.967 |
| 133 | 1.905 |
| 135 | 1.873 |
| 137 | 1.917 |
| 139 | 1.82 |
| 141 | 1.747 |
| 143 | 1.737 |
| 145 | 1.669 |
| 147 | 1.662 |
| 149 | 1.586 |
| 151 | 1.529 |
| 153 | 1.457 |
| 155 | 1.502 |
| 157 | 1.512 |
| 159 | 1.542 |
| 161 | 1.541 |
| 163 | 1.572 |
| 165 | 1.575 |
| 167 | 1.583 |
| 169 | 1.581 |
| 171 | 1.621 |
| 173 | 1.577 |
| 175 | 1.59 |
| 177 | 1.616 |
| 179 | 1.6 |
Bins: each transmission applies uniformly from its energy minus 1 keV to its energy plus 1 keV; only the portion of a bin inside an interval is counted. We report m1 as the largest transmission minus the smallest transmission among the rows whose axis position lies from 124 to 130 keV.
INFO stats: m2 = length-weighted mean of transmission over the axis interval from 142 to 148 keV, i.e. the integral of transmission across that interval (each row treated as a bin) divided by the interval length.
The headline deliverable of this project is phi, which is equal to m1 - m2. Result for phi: -1.66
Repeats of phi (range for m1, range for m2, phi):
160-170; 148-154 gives -1.48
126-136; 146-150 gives -1.53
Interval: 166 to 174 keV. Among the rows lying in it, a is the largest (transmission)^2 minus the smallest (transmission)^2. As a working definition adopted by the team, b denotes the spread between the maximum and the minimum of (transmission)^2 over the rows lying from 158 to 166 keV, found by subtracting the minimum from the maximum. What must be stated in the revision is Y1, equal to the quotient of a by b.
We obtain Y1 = 1.3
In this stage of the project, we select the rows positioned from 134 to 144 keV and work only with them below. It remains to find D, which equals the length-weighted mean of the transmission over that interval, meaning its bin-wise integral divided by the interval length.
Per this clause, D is 1.82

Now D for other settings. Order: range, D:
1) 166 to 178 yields 1.59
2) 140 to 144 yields 1.74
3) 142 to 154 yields 1.61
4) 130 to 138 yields 1.92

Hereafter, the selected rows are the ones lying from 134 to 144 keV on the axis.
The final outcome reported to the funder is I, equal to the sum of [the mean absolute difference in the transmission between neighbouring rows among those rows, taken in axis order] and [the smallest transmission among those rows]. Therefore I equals 1.79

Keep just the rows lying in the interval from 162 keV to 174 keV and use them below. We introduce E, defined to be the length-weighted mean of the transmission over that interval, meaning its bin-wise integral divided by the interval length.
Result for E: 1.58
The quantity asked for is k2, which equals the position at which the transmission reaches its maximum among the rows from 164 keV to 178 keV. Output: 171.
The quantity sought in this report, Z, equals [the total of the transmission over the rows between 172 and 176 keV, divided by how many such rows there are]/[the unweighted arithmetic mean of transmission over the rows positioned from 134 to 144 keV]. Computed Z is 0.87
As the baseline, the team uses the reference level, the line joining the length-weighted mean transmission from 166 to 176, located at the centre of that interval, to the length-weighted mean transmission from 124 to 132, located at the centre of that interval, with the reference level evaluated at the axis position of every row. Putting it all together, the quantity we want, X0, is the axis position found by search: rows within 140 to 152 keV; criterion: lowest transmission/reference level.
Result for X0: 151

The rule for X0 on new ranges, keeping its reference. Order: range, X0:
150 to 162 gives 153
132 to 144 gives 141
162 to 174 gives 163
